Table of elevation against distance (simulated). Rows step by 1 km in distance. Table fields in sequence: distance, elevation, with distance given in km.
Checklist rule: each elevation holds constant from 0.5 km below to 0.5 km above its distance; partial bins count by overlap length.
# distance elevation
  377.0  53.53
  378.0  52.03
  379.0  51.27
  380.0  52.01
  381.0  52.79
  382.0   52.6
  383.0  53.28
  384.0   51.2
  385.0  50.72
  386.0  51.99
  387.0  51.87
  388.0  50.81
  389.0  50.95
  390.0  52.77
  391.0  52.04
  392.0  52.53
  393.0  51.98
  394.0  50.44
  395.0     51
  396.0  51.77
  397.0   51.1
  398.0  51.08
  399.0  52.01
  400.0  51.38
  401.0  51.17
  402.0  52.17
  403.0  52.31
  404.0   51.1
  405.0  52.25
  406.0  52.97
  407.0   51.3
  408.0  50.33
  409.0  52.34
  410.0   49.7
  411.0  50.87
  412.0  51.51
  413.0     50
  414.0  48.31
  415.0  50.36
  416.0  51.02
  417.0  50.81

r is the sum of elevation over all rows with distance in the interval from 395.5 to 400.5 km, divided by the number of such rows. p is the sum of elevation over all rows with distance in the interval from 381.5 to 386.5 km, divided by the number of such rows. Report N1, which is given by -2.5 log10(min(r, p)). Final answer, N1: -4.28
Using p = 52.0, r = 51.5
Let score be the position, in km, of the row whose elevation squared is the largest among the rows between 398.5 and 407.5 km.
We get 406.0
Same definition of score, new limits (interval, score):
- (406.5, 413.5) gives 409.0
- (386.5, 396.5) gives 390.0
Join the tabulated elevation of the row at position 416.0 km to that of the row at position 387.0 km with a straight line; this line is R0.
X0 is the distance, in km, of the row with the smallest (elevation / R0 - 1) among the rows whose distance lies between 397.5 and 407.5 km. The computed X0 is 398.0 km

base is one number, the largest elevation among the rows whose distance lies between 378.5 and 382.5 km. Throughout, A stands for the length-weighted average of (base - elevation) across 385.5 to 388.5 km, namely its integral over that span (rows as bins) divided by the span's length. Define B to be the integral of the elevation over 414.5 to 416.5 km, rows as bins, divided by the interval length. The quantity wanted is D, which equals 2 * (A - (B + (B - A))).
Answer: -198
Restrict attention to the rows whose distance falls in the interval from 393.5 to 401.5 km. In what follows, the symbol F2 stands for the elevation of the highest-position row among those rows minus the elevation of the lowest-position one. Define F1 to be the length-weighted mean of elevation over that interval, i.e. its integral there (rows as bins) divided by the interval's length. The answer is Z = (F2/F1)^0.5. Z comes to 0.1194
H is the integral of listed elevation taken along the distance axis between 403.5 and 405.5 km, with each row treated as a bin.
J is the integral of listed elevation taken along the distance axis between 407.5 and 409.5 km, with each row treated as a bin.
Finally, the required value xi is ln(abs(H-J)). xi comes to -0.4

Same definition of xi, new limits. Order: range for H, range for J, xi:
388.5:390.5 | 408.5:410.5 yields 0.5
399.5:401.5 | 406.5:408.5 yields -0.1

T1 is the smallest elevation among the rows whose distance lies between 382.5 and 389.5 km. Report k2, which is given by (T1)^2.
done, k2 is 2573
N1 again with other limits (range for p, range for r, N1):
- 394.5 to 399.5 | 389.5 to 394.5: -4.28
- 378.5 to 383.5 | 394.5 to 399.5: -4.28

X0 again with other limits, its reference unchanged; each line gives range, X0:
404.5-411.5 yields 410.0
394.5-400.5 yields 395.0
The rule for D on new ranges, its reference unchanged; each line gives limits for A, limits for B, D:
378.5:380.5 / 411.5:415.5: -196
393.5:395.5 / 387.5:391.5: -198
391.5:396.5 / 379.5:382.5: -205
